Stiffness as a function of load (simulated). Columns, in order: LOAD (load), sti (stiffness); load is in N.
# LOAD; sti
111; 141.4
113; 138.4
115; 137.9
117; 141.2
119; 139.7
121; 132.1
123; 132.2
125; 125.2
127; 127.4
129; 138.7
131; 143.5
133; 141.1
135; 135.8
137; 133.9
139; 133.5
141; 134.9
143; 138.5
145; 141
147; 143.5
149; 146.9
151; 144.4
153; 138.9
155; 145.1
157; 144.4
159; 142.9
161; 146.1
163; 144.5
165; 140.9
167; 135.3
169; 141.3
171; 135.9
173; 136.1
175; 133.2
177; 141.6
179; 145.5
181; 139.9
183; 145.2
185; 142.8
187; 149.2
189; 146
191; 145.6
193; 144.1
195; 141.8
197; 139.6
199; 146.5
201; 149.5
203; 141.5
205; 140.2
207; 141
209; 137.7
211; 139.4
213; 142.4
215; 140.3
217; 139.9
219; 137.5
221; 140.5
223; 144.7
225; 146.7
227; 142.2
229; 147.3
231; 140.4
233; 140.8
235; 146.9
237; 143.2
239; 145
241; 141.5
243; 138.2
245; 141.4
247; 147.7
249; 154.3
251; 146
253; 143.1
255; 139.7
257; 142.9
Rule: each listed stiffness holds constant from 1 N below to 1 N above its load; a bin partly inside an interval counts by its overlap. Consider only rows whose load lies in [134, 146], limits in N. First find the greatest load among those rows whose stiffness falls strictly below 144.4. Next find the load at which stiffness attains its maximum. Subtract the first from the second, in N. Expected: 0 N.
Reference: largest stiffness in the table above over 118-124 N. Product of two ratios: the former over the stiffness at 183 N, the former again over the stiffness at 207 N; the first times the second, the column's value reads 0.953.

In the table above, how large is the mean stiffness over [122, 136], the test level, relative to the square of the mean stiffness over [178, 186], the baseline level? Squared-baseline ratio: 0.0066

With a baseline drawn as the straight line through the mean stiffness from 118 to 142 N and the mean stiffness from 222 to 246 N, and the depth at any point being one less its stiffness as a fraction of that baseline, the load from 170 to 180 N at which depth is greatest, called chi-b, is 175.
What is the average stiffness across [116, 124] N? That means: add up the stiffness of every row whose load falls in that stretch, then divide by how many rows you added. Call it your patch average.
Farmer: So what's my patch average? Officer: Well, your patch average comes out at 136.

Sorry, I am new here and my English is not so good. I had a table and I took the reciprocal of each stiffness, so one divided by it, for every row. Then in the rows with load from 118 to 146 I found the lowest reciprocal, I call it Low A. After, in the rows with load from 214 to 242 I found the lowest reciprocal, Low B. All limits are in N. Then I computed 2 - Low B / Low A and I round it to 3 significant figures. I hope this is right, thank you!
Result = 1.03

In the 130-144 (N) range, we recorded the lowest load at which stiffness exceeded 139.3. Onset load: 131 N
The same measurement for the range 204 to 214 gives 205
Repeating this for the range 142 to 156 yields 145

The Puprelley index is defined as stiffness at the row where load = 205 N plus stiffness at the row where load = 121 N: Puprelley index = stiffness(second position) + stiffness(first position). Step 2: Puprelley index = 272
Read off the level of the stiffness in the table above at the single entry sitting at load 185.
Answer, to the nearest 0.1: 142.8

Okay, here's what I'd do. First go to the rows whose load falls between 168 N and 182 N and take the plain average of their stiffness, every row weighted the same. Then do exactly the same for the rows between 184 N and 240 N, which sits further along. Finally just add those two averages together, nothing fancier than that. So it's 282.0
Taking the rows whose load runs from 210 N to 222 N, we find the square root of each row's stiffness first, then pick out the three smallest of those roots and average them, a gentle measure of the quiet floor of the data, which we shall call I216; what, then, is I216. 11.8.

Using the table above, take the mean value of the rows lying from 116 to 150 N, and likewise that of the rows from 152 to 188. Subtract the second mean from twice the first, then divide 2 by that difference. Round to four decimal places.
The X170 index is 0.0151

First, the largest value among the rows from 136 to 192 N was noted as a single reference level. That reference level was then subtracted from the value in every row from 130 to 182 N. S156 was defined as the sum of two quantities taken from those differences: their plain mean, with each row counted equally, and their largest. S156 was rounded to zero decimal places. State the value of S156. -11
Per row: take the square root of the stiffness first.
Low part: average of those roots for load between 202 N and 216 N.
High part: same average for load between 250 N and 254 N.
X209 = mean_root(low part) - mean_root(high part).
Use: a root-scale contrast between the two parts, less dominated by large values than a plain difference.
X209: -0.18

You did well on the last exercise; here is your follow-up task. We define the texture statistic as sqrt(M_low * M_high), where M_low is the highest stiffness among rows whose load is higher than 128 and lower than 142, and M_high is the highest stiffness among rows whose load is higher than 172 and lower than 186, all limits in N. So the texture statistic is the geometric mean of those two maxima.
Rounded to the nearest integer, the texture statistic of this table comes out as 144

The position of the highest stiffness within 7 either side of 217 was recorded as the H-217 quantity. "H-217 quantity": 223 N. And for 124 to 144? 131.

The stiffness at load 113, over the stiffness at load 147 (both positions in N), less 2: -1.036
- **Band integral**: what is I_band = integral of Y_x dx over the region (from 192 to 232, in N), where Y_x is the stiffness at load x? 5686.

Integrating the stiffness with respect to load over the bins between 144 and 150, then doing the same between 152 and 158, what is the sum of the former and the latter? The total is 1720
